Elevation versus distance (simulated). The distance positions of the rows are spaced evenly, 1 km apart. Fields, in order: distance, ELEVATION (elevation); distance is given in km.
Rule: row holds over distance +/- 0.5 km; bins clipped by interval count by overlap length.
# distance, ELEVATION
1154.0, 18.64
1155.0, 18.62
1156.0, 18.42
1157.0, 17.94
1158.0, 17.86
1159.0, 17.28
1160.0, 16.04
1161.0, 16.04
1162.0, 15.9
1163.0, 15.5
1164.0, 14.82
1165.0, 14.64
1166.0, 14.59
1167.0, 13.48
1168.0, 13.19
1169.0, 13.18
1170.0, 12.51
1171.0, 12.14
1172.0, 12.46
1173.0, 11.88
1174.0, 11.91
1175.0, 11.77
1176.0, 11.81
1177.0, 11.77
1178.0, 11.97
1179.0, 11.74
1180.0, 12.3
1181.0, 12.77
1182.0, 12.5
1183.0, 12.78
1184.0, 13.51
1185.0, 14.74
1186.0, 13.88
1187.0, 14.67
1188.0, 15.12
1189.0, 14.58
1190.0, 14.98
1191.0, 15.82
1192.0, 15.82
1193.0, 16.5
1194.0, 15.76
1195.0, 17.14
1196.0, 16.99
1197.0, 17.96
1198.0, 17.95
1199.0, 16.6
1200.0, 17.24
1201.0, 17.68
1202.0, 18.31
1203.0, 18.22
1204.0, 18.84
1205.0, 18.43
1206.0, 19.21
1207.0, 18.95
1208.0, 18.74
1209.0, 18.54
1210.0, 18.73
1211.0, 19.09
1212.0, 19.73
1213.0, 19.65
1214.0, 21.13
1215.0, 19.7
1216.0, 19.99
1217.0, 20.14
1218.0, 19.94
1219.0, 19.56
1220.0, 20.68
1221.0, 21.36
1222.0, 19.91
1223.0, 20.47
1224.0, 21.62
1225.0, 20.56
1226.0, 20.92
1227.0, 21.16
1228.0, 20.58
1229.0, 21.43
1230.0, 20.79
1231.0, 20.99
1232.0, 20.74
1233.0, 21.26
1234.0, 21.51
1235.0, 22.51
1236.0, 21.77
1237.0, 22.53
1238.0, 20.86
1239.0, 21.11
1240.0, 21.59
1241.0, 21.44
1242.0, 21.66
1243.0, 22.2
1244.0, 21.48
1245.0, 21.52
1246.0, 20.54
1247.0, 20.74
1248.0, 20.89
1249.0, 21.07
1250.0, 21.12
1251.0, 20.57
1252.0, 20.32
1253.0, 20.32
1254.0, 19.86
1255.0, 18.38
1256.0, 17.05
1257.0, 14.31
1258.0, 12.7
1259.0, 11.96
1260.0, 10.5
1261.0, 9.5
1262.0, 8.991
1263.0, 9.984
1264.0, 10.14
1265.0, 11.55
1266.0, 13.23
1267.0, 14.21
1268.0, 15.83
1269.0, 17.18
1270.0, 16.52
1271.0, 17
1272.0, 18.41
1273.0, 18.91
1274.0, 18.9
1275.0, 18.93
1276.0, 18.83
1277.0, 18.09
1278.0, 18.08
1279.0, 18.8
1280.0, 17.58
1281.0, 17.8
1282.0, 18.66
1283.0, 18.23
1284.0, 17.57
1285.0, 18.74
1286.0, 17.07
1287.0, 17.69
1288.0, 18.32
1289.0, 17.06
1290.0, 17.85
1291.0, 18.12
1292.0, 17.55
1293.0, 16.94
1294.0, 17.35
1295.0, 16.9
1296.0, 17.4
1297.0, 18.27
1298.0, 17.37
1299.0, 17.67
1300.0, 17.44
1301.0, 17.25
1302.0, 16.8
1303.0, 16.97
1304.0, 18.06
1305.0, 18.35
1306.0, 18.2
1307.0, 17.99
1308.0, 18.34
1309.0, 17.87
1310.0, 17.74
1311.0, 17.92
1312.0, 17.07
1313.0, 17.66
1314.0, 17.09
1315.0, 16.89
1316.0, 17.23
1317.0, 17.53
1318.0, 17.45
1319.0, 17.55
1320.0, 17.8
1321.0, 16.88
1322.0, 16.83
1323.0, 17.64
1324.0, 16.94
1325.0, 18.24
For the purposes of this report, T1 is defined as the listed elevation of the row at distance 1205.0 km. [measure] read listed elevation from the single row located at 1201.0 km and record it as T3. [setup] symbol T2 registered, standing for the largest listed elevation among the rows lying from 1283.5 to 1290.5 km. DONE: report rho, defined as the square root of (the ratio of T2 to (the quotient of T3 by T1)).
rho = 4.42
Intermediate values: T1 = 18.43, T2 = 18.74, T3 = 17.68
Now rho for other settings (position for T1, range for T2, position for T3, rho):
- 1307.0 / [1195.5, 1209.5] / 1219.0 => 4.20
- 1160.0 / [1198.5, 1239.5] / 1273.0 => 4.37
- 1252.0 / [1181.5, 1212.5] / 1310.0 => 4.75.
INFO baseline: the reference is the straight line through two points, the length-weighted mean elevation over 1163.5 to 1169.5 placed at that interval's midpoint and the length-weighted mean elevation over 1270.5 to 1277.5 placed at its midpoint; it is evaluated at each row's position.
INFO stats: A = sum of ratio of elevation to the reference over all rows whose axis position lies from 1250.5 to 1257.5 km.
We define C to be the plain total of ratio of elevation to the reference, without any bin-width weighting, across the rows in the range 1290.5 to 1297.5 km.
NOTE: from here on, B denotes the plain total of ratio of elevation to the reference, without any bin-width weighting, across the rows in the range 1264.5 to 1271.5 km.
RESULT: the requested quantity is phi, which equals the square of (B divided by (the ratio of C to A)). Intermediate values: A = 7.4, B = 5.8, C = 6.4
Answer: 46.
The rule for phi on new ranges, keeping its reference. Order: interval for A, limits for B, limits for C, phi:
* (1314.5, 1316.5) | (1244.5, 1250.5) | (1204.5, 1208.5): 7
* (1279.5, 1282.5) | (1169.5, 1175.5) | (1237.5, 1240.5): 16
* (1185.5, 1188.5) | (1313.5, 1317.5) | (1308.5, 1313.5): 5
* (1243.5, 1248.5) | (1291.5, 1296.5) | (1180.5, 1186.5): 25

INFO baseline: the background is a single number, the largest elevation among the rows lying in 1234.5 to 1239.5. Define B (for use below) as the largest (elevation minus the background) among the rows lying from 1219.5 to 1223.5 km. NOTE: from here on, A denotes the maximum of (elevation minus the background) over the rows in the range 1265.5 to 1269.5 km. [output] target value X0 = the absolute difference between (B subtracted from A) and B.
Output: 3.0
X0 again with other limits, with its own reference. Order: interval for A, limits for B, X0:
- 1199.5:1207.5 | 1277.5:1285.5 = 4.1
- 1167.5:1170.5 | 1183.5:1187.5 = 6.2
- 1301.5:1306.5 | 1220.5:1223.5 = 1.8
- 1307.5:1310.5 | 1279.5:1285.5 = 3.4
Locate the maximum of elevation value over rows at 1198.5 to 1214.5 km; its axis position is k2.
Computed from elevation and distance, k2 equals 1214.0 km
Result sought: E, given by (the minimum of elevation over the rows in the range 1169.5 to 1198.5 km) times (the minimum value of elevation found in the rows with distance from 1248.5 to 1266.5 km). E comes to 106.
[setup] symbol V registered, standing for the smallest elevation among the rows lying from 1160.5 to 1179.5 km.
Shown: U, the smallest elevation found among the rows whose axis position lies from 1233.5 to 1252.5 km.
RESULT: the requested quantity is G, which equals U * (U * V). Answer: 4847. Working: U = 20.32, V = 11.74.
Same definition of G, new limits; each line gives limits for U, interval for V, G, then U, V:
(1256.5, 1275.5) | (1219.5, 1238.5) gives 1609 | 8.991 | 19.91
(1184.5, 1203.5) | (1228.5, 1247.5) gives 3957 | 13.88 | 20.54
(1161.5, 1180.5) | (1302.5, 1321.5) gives 2327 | 11.74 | 16.88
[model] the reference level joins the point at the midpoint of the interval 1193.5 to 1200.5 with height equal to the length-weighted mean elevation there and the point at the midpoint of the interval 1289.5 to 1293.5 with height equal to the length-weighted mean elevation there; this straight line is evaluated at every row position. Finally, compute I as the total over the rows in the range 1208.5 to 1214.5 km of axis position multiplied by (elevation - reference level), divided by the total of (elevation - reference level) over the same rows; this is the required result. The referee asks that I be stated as 1212.1 km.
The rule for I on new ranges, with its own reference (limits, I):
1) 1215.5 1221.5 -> 1218.7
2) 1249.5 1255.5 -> 1252.0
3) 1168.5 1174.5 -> 1171.6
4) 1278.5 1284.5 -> 1281.0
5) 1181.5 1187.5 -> 1184.1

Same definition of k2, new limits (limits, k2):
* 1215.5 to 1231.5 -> 1224.0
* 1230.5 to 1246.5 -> 1237.0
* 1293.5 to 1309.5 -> 1305.0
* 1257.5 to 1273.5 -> 1273.0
